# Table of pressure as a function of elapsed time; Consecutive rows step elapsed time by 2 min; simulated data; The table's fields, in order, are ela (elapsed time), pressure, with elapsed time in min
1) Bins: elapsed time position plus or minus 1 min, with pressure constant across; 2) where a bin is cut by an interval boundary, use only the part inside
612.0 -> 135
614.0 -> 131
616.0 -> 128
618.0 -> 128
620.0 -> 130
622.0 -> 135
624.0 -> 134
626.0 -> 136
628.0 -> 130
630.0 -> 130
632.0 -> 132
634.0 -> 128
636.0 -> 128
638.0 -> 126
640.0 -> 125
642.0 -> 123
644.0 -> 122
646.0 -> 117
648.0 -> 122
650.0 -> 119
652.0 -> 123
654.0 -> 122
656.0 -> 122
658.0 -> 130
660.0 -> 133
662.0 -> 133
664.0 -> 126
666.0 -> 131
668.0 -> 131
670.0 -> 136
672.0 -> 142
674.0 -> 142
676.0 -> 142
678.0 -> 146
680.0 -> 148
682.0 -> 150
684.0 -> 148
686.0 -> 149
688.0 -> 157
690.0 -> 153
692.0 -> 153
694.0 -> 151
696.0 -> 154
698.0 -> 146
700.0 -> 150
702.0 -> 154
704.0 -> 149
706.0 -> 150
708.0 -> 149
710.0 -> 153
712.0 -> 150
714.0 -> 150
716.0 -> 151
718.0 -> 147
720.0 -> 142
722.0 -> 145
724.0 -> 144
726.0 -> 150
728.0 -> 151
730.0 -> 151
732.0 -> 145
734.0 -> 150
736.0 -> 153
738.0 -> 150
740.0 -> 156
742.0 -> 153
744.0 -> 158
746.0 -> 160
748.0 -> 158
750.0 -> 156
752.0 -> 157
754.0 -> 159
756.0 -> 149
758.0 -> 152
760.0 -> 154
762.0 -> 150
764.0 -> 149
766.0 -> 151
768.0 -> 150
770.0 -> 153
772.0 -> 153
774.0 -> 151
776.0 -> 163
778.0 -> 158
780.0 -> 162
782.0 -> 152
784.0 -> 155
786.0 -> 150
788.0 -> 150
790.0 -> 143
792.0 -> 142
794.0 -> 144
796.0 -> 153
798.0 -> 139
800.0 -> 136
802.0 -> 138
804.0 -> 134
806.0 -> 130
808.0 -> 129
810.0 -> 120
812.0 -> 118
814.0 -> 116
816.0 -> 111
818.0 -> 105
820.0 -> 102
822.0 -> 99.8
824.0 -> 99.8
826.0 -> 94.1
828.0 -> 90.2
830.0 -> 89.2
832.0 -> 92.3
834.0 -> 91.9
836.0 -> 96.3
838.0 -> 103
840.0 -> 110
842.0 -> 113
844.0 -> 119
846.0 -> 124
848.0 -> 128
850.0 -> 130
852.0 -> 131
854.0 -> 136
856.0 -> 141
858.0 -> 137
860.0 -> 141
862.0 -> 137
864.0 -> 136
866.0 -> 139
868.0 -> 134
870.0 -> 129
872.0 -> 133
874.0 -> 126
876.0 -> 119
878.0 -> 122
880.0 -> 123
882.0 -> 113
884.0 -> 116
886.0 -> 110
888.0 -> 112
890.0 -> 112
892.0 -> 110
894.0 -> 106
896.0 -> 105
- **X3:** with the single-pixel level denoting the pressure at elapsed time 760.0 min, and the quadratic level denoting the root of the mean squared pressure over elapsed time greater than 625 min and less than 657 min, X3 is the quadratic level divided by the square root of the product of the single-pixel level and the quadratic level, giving 0.90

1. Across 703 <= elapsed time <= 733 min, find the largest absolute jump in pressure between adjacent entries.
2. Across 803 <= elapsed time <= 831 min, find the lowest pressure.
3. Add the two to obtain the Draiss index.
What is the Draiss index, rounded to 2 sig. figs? 95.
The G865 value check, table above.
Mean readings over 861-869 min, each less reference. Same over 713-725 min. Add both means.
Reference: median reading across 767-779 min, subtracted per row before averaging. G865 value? -23.0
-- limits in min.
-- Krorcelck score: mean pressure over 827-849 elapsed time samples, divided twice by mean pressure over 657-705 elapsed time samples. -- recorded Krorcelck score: 0.0051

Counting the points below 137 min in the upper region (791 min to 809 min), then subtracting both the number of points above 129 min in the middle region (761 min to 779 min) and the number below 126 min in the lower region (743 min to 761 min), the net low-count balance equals -5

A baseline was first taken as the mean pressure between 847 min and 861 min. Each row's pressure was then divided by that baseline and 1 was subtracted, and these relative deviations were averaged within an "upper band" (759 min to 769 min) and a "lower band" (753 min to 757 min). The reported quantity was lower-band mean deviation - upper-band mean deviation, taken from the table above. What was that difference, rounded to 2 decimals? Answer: 0.02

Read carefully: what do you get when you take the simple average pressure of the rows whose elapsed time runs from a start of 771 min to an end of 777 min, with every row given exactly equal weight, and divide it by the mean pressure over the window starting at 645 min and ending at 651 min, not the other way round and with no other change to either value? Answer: 1.30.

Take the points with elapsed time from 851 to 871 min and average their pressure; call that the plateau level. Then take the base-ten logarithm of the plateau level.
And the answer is 2.13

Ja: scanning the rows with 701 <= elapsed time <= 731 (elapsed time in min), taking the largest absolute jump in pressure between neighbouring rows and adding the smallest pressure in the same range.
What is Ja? 148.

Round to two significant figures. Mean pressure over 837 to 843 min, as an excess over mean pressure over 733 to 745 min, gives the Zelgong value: -45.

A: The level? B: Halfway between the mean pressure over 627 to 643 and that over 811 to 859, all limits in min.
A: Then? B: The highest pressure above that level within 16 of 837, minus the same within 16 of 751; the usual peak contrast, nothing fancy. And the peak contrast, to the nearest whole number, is -29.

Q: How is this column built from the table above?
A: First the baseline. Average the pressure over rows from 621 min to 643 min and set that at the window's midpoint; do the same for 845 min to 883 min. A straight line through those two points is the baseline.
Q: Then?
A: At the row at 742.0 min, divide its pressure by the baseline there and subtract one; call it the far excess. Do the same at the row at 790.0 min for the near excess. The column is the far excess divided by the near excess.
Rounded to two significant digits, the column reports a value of 1.8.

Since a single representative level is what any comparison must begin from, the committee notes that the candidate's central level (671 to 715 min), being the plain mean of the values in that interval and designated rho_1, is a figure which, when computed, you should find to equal 149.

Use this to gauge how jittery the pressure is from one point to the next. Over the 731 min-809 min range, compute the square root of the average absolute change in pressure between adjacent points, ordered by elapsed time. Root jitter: 1.97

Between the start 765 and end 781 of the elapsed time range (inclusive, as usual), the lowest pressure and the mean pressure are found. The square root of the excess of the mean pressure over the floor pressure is 2.26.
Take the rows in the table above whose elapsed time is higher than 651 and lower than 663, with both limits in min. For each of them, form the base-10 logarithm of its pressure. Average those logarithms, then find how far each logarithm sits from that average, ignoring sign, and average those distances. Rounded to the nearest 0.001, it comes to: 0.017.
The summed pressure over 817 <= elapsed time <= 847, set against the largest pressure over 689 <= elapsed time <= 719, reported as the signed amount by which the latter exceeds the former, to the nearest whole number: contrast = -1376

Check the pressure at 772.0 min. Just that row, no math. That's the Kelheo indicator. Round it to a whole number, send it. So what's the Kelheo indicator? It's 153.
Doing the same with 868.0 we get 134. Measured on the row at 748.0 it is 158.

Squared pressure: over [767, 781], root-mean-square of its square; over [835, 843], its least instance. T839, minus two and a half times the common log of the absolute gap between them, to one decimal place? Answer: -10.4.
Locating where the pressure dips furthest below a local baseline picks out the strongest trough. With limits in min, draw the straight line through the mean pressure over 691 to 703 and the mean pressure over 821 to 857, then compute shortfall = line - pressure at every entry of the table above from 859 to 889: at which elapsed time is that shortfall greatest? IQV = 886.0 min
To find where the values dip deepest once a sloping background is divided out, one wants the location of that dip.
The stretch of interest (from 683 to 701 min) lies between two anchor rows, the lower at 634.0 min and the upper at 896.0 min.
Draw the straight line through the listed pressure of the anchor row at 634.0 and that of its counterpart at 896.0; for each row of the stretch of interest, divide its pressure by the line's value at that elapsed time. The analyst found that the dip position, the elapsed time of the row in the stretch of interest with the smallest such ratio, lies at 698.0 min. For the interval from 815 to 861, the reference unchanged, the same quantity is 830.0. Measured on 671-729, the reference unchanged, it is 672.0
